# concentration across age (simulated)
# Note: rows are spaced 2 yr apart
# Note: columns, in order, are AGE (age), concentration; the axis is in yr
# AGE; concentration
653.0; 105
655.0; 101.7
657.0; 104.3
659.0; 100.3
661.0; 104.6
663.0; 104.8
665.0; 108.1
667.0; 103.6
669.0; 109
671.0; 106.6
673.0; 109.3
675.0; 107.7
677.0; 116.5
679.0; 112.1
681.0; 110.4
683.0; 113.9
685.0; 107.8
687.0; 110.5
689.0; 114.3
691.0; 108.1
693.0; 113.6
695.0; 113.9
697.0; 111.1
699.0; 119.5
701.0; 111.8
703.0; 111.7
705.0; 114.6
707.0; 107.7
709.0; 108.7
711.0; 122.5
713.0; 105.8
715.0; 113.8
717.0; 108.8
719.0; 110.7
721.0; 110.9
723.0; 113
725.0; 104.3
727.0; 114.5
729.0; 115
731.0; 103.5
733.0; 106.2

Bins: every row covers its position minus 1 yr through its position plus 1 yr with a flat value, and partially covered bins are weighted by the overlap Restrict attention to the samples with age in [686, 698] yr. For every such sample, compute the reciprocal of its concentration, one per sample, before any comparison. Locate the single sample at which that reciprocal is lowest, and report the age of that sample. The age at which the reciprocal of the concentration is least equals 689.0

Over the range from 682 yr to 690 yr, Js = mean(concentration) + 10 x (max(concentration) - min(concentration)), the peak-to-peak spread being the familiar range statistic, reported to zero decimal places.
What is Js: 177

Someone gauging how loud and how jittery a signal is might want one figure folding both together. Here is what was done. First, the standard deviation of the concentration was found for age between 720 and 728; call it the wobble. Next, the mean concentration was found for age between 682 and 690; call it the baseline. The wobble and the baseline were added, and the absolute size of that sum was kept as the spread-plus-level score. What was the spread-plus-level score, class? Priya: 116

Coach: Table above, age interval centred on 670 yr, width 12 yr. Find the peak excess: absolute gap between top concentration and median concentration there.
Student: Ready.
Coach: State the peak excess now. 1.4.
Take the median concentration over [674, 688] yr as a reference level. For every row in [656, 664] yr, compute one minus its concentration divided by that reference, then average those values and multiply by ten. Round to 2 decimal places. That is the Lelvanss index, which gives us 0.63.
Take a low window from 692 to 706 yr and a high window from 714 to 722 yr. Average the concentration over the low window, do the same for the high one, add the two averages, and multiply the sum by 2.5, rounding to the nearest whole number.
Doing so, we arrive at 562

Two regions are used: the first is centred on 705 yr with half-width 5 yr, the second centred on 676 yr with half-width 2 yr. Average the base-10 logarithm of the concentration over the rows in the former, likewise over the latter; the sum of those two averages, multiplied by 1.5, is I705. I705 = 6.14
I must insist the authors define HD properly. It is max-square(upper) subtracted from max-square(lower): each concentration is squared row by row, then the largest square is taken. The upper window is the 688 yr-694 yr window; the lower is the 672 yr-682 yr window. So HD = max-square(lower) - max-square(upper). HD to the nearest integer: 508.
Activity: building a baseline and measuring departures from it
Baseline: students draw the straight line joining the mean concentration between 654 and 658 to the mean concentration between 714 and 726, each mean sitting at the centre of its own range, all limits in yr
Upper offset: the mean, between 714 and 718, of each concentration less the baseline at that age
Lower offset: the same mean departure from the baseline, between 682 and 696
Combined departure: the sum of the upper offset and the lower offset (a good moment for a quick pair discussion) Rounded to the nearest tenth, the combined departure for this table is 6.5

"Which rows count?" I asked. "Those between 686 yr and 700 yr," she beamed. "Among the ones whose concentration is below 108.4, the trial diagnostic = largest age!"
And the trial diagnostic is 691.0 yr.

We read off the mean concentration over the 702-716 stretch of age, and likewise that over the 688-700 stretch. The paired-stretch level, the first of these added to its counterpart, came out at 226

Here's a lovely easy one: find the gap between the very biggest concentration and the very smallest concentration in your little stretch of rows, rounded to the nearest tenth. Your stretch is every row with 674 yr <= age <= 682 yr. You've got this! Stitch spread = 8.8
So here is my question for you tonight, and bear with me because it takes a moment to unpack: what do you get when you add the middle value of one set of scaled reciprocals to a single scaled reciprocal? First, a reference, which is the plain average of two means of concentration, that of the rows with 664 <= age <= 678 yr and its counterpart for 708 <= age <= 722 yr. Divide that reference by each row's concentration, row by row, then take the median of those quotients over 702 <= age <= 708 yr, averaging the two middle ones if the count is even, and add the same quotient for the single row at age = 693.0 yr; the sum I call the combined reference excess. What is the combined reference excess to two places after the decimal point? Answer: 1.96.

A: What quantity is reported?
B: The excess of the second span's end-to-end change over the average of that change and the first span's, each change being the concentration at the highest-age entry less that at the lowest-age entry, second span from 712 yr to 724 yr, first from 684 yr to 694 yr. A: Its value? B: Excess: 1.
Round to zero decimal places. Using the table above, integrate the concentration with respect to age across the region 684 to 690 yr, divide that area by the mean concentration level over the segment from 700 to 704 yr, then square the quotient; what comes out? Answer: 35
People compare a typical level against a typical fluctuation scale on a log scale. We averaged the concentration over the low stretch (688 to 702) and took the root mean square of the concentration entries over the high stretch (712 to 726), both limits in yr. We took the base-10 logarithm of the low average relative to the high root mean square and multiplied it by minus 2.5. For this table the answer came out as -0.034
